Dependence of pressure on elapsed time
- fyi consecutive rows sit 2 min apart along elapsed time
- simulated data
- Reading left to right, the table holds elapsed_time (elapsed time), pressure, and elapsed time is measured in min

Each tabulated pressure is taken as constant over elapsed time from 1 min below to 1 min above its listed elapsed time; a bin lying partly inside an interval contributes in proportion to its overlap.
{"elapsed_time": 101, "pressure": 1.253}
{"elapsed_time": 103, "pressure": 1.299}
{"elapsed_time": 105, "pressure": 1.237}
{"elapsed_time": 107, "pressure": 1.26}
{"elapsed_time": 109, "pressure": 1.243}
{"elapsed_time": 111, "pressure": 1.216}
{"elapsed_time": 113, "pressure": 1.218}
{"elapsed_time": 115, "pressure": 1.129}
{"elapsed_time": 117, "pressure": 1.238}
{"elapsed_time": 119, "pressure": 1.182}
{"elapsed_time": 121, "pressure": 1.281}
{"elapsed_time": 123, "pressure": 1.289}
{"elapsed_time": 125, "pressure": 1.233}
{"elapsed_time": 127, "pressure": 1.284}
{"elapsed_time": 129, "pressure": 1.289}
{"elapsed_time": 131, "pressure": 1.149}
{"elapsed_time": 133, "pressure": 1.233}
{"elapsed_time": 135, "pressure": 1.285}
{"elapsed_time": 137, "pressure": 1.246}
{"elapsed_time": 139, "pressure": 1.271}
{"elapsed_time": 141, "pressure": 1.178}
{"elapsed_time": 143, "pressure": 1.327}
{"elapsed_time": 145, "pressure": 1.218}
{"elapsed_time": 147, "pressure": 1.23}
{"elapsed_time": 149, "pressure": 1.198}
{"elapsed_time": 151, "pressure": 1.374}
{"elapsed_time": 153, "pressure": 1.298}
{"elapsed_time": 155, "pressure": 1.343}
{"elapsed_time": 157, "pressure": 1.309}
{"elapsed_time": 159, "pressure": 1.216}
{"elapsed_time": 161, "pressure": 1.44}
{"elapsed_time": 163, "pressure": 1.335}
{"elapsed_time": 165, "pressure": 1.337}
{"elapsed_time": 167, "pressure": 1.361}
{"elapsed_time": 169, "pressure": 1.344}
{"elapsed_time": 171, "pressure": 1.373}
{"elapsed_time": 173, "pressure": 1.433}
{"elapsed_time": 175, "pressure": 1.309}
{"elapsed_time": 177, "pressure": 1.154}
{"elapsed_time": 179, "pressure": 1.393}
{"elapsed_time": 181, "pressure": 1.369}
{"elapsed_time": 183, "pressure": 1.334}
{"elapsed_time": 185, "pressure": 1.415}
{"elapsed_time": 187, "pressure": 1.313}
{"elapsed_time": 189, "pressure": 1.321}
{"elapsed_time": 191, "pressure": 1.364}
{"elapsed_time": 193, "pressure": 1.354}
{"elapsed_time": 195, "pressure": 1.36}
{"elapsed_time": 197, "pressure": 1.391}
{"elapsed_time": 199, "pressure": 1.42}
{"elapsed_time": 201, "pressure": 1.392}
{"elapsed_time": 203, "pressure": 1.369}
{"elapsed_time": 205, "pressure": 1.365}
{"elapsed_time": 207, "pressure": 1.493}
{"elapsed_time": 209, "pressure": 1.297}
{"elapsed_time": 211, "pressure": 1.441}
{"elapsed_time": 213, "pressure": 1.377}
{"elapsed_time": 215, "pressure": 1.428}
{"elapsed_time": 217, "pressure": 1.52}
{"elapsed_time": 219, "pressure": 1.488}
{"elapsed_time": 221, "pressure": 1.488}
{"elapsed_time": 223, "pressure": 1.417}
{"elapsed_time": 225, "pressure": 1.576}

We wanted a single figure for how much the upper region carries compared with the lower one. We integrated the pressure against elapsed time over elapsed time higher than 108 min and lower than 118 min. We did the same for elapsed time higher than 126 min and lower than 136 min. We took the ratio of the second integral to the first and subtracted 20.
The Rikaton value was -19.0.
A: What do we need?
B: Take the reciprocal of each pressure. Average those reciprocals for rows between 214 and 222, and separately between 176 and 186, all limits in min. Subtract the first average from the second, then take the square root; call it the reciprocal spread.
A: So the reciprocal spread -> 0.280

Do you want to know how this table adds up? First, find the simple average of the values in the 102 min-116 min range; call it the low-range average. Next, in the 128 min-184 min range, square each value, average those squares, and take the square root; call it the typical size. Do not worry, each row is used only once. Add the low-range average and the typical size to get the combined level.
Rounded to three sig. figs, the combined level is 2.53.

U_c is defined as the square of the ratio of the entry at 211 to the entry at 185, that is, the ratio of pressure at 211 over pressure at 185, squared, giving 1.04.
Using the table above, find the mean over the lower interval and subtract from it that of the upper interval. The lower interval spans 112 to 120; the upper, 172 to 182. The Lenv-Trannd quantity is -0.140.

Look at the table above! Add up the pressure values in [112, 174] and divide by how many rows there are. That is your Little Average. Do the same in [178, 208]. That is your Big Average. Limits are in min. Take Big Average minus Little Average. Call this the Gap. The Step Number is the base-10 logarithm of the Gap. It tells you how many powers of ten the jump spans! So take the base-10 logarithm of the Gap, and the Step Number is -1.01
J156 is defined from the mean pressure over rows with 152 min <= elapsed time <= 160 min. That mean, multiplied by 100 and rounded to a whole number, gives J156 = 129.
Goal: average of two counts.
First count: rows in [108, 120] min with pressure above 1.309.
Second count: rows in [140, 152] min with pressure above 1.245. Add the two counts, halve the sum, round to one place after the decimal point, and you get 1.0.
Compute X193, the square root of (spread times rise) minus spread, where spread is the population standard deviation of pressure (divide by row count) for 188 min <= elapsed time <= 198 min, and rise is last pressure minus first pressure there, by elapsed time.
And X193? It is 0.017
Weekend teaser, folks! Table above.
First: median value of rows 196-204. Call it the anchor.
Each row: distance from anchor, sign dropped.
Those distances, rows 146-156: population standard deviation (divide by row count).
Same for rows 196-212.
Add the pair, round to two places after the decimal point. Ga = 0.10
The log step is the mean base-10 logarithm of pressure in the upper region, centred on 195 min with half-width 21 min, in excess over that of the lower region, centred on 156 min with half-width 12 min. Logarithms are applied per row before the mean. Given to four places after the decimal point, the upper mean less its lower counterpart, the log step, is 0.0196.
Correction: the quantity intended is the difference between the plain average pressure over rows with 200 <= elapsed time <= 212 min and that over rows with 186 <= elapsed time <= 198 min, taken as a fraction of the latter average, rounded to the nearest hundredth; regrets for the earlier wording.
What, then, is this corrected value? 0.03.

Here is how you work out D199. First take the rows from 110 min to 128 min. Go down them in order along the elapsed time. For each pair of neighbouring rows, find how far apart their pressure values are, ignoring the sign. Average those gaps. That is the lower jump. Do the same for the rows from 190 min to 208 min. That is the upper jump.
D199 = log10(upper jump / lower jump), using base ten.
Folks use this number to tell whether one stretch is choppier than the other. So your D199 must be -0.26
